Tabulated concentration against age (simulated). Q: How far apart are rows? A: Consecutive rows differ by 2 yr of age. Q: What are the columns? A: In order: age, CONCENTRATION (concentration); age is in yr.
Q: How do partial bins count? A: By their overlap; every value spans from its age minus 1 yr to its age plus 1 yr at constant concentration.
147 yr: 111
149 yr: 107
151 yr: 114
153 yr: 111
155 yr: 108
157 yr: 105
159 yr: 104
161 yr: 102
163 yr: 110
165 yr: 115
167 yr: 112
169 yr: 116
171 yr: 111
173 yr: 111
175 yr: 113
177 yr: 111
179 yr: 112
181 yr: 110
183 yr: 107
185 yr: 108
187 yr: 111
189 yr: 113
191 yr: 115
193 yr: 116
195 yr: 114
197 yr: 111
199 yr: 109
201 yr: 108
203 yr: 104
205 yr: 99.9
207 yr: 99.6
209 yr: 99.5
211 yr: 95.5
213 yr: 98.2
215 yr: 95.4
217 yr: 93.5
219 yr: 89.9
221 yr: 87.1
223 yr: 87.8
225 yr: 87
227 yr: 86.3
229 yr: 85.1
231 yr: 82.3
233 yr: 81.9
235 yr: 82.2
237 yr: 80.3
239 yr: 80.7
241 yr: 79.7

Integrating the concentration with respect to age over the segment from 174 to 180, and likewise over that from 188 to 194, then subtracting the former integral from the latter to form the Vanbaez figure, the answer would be 16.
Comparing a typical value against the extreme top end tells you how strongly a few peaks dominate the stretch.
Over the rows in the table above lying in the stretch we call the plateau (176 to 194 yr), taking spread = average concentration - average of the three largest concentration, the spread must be -3.2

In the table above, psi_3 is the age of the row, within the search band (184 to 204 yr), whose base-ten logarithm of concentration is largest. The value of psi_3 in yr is 193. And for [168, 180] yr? 169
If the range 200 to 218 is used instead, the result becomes 201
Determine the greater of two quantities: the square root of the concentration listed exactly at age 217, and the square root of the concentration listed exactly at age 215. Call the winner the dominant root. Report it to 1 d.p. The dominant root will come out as 9.8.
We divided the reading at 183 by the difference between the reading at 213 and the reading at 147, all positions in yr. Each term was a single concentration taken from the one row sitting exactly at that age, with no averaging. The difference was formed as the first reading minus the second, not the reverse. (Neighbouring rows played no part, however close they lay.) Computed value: -8.4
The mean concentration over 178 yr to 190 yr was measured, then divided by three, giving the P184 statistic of 36.7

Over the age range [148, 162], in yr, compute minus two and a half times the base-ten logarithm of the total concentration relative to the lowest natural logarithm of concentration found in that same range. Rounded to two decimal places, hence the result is -5.53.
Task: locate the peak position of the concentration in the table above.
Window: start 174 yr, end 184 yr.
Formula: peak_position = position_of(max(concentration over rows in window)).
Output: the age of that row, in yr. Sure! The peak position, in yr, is 175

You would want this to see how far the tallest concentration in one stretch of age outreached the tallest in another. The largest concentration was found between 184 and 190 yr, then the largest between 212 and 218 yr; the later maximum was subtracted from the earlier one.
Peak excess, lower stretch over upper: 14.8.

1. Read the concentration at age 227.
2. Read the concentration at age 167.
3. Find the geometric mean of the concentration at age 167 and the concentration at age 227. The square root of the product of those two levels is 98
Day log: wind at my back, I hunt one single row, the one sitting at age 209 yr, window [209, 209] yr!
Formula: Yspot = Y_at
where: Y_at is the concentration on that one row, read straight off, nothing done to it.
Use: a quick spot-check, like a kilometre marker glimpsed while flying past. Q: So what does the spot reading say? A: 99.5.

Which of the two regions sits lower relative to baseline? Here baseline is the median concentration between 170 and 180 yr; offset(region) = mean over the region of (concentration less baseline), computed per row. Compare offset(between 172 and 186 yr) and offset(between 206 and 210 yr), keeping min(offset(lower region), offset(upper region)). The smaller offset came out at -11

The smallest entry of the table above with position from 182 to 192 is 107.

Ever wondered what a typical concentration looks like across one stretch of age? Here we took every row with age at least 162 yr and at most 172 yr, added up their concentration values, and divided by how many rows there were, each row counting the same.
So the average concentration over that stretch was 113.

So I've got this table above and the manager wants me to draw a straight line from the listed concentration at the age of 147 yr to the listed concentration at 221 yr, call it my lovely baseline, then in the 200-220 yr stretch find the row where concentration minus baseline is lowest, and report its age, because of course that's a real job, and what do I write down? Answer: 219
